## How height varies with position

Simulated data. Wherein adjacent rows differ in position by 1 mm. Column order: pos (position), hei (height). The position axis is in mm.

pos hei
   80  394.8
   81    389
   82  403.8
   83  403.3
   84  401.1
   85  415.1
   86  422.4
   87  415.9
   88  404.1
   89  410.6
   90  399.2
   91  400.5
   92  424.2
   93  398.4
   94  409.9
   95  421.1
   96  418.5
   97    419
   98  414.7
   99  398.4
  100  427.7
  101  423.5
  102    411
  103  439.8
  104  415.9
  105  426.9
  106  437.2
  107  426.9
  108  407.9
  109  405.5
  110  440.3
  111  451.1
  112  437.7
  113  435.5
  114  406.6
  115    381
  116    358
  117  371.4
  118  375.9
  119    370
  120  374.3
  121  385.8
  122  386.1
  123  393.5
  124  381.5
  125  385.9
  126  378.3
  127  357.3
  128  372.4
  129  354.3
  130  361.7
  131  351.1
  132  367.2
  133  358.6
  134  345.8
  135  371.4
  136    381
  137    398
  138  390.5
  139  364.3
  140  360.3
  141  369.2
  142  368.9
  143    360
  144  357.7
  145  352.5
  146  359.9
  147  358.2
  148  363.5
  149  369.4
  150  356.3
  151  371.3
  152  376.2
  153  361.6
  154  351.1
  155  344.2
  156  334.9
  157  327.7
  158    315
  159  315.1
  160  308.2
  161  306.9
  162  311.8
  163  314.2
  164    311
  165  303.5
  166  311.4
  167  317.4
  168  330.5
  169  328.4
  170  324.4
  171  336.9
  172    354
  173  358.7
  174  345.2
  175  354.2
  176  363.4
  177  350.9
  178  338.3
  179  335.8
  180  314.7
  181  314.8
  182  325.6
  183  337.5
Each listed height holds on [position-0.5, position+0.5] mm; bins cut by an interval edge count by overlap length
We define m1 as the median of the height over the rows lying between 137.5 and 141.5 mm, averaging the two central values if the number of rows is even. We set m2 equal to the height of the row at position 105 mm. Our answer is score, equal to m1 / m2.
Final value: 0.86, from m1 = 367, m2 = 426.9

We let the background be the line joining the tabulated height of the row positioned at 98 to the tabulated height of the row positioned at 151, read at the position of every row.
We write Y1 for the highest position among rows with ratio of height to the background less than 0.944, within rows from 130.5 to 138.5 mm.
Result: 134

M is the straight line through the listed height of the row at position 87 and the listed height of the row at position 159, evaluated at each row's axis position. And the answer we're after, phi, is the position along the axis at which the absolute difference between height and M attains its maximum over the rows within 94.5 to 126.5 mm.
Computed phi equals 111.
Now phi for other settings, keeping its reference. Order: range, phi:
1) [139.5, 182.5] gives 176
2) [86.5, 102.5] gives 100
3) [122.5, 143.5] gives 137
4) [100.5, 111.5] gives 111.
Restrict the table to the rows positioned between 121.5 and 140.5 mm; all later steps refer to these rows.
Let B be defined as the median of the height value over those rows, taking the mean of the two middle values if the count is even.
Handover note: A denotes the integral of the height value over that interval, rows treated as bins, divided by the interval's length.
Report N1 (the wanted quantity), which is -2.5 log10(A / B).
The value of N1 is 0.000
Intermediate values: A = 372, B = 371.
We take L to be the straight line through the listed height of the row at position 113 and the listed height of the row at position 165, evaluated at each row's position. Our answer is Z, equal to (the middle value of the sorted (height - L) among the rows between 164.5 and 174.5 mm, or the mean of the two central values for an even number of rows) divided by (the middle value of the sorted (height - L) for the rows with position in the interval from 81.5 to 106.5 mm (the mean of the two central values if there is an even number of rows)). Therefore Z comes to 0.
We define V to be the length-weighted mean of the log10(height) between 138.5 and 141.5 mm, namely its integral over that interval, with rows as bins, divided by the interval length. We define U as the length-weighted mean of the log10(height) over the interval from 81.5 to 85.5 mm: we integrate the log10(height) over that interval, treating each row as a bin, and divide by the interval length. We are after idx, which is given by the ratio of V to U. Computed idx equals 0.98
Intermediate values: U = 2.61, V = 2.56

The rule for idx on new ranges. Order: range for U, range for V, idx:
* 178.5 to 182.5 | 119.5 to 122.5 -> 1.03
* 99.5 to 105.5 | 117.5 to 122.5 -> 0.98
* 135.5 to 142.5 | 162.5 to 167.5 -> 0.97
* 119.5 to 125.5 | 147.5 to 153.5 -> 0.99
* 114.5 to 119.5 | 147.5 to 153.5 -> 1.00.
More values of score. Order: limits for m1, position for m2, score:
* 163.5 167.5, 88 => 0.77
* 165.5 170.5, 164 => 1.04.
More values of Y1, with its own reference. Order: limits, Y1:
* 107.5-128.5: 127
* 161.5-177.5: 170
